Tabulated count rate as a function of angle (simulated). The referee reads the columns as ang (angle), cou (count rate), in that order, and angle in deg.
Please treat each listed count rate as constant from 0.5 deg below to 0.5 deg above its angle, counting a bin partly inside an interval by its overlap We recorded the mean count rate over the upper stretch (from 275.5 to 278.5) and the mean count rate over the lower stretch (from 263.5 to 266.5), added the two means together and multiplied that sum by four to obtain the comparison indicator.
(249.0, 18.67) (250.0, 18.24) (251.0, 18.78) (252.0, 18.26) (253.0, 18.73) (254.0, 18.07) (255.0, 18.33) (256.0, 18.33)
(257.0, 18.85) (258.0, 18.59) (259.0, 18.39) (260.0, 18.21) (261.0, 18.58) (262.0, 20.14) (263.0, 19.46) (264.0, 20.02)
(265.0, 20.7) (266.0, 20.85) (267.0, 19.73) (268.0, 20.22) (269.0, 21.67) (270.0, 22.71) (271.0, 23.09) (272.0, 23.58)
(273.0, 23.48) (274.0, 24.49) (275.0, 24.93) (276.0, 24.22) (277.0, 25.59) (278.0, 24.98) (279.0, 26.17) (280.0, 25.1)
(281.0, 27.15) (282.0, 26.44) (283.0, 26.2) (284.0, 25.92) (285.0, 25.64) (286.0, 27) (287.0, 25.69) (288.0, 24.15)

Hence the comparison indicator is 182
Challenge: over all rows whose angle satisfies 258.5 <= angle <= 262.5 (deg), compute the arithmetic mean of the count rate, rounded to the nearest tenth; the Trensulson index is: 18.8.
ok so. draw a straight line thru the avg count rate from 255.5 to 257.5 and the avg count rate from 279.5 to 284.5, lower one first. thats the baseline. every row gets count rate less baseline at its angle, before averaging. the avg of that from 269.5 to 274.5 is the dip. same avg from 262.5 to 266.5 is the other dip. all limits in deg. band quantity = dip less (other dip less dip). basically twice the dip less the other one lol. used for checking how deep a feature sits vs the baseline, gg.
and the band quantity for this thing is 1.3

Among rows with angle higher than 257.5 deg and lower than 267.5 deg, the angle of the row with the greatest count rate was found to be 266.0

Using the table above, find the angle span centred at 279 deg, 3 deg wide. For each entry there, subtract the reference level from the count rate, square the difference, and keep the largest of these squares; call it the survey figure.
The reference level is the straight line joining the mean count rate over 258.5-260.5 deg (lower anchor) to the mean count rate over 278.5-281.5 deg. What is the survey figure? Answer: 1.1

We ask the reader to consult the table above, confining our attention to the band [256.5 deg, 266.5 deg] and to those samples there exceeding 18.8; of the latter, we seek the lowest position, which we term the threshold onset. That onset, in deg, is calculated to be 257.0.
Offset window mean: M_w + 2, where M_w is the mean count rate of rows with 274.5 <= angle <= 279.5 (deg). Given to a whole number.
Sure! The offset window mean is 27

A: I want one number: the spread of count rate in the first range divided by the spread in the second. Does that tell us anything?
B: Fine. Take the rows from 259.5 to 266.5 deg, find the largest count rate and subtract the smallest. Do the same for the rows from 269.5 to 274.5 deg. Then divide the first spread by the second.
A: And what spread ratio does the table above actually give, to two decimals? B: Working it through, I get 1.48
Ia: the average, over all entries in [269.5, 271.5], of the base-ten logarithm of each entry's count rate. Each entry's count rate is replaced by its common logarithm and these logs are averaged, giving 1.36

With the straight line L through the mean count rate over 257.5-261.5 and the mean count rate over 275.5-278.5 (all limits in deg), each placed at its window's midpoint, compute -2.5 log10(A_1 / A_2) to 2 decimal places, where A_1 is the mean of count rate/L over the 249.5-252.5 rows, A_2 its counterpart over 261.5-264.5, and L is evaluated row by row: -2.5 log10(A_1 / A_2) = -0.20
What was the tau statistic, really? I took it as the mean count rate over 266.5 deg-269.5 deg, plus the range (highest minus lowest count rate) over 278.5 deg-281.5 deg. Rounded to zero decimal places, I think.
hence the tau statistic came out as 23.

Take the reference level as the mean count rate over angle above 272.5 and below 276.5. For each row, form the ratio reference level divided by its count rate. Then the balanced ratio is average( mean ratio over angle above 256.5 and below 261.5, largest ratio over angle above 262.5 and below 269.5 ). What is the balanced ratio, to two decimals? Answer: 1.28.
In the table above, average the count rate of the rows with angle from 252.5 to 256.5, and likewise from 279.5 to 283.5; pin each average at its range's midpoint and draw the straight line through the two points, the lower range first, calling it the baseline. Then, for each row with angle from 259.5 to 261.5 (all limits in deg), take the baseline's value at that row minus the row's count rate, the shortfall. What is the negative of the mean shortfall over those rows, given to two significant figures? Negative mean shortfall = -1.7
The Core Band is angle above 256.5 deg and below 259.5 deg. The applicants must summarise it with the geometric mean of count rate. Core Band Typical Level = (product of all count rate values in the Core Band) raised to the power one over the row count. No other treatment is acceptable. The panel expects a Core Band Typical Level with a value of 19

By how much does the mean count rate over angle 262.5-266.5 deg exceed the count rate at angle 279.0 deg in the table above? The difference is -5.9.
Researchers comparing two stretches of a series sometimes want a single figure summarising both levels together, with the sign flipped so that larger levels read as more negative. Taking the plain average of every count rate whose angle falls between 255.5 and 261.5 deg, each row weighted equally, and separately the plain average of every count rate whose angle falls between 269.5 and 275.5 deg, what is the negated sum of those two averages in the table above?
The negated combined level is -42.2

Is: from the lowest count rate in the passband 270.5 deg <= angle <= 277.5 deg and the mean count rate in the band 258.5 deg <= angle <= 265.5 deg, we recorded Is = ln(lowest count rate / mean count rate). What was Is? 0.18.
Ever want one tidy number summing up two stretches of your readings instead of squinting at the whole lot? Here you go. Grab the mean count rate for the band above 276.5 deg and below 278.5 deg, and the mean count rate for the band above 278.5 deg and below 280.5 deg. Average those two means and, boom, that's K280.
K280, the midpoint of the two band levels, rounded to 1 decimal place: 25.5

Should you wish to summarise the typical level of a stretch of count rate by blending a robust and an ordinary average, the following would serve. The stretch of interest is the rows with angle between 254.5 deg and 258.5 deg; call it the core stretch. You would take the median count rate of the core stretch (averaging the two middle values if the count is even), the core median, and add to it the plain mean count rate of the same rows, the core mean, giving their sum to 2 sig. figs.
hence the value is 37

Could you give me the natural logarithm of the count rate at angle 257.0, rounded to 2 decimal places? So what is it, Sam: 2.94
